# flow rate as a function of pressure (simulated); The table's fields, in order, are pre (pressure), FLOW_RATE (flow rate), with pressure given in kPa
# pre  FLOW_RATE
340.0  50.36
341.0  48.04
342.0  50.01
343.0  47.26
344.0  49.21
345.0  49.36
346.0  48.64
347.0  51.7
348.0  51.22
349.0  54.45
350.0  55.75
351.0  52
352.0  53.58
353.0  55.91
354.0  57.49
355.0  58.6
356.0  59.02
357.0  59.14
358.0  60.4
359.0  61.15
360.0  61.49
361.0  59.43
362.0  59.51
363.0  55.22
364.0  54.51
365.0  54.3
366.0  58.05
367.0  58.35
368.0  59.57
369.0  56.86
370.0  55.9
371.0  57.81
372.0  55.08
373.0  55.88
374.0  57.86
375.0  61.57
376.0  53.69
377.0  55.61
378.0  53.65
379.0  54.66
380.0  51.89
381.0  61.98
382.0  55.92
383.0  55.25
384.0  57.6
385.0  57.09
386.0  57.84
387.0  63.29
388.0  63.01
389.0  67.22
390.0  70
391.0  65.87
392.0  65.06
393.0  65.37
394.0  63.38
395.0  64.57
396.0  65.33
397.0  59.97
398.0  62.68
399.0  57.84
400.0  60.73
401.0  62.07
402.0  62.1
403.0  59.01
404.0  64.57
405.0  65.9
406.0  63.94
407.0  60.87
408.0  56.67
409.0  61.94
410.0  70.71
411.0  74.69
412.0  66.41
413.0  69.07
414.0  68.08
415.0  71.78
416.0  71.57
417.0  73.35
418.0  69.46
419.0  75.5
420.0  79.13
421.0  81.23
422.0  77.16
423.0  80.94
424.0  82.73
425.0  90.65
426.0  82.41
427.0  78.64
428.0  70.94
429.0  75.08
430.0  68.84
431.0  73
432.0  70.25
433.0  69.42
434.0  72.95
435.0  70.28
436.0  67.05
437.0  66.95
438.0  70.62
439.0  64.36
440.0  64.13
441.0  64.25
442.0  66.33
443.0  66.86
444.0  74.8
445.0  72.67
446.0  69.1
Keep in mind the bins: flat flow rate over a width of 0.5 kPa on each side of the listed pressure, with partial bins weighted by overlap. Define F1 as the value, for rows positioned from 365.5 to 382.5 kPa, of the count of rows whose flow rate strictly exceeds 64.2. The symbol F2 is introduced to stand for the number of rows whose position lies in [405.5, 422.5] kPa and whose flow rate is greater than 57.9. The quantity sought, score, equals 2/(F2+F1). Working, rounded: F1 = 0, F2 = 16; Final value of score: 0.125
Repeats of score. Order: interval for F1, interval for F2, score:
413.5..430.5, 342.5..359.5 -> 0.091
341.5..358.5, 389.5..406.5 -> 0.125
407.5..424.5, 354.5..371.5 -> 0.077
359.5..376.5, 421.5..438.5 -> 0.118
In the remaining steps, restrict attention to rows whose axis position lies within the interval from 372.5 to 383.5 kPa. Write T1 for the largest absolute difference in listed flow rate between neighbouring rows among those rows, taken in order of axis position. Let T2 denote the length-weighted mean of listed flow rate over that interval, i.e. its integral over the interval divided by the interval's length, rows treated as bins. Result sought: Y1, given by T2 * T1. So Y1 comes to 567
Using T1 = 10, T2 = 56.2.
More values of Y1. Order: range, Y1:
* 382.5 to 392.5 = 339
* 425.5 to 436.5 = 559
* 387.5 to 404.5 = 353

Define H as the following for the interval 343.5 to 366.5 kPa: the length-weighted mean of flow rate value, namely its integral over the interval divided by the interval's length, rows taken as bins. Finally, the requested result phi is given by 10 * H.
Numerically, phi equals 557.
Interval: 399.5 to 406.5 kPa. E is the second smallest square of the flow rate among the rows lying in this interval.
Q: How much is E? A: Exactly 3688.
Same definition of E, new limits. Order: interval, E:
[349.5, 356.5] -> 2871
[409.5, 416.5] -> 4635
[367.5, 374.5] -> 3123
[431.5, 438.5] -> 4496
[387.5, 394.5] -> 4017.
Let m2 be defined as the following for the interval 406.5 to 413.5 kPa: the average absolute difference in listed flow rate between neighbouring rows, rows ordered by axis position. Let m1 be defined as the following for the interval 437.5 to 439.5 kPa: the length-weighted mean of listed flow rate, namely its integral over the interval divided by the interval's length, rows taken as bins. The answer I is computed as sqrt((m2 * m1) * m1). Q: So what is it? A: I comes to 159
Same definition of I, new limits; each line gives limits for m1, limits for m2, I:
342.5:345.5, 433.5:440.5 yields 80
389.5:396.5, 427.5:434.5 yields 125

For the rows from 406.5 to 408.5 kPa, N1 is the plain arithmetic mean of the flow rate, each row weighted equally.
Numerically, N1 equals 59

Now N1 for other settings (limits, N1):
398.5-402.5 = 61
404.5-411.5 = 65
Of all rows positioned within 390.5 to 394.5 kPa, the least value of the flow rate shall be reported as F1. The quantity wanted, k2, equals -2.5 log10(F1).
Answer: -4.50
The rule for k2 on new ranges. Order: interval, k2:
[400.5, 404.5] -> -4.43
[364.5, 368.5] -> -4.34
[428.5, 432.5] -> -4.59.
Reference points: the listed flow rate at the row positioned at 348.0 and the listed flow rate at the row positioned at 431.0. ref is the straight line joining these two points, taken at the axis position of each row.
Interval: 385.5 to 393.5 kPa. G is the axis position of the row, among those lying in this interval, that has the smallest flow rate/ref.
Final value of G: 386.0 kPa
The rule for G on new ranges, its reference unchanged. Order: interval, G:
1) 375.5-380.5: 380.0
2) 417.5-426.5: 418.0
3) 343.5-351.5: 346.0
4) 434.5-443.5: 441.0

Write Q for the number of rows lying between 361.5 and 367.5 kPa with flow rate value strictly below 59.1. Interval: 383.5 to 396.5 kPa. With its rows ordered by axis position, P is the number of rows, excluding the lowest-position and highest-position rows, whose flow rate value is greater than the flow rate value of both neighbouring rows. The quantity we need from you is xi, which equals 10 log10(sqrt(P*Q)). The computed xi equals 5.9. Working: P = 3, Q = 5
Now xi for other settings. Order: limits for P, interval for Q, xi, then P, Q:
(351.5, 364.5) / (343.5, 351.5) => 6.0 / 2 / 8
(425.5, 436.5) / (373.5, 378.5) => 5.4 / 3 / 4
